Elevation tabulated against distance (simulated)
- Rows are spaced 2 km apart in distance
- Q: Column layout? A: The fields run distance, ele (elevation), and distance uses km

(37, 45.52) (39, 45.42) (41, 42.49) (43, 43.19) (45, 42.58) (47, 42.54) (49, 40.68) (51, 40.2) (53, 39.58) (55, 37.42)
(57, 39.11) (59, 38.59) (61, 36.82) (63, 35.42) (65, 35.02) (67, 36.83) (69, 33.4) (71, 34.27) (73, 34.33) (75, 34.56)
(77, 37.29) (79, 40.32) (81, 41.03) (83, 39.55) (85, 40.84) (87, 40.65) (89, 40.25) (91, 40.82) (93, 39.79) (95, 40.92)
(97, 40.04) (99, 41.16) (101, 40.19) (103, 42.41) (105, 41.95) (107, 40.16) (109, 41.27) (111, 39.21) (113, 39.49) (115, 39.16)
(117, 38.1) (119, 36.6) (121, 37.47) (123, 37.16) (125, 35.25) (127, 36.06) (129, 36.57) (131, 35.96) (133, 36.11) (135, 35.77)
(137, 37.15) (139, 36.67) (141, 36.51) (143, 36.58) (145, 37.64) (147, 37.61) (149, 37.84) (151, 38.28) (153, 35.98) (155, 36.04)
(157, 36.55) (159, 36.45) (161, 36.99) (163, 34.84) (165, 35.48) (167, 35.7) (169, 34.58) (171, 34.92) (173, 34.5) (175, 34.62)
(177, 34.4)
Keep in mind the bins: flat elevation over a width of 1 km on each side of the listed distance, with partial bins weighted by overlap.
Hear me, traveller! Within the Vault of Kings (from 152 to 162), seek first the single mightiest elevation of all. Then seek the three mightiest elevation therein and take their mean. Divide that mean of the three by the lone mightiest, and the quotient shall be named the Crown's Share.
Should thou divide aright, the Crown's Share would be 0.991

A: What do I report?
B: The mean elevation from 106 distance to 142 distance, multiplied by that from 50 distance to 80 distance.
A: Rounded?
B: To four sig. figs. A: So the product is 1382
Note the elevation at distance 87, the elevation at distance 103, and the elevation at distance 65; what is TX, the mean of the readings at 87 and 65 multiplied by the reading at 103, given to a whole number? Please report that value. 1605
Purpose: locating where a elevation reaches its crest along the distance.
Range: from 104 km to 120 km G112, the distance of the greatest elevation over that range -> 105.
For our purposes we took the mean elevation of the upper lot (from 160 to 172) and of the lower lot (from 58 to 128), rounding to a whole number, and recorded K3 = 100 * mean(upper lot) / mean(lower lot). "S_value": 92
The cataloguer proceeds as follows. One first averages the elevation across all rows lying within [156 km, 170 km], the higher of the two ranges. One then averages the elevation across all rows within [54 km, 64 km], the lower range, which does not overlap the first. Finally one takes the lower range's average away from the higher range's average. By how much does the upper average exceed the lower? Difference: -1.7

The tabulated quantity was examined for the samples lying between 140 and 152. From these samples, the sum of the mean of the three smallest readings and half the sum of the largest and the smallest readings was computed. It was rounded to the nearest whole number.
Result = 74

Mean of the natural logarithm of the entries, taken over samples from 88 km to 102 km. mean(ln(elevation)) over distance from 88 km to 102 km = 3.70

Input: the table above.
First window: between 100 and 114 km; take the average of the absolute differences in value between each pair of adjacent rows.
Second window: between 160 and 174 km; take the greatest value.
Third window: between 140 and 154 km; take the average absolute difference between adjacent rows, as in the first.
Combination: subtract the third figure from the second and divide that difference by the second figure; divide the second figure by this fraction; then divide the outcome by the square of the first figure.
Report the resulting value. 21.6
